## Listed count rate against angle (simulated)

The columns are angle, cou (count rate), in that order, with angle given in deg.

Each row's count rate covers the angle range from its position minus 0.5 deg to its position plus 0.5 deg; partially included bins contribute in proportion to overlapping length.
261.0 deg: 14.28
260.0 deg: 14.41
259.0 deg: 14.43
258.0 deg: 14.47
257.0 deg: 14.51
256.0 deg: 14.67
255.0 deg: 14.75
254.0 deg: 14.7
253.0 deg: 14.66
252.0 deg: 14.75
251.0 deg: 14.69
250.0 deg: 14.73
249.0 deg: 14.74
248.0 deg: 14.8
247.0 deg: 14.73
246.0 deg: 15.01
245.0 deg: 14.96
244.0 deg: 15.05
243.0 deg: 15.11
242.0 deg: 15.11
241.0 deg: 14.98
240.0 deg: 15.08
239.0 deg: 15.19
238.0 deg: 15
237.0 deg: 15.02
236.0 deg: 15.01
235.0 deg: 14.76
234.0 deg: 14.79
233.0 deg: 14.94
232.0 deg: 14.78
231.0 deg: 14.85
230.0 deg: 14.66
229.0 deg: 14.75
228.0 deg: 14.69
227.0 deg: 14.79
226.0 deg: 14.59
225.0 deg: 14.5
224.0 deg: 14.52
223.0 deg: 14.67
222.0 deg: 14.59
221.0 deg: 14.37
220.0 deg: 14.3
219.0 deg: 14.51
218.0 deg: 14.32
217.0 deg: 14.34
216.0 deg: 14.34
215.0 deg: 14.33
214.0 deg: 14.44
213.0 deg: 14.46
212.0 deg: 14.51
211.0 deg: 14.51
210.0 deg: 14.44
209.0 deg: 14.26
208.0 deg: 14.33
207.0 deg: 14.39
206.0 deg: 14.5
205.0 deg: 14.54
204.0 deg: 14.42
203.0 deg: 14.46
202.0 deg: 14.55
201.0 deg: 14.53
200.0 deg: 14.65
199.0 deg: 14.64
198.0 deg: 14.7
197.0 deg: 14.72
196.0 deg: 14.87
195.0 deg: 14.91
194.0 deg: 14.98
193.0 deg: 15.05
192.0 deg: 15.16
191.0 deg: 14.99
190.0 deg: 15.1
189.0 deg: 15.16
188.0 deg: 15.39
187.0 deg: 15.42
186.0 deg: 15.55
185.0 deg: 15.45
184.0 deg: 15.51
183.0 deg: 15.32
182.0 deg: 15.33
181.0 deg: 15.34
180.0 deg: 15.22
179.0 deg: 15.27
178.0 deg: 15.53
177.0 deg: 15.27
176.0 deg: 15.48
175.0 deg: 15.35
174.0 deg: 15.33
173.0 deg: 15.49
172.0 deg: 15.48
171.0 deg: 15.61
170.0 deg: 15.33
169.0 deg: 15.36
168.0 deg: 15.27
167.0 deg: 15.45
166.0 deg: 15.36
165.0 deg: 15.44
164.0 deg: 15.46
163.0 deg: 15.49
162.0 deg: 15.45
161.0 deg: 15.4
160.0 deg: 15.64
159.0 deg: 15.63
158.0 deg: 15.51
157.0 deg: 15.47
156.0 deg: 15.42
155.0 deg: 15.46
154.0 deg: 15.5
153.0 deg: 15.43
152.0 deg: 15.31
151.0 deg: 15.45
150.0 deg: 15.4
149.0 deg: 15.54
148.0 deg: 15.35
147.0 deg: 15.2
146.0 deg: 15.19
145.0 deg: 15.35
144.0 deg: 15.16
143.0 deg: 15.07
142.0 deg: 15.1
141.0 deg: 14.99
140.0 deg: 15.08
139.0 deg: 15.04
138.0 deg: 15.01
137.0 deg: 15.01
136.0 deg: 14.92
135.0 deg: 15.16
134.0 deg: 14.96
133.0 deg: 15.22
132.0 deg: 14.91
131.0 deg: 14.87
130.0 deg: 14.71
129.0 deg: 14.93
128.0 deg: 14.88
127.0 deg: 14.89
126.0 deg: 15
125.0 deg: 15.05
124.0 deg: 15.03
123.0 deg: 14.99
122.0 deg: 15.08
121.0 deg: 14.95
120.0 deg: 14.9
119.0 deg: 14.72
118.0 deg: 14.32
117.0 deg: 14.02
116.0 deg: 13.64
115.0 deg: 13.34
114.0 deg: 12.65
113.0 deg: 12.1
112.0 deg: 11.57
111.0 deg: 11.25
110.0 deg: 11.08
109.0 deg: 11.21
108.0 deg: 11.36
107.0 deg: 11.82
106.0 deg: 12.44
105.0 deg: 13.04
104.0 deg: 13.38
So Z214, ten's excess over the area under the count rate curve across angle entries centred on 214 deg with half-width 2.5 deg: -62.1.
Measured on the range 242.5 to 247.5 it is -64.9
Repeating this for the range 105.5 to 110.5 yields -47.9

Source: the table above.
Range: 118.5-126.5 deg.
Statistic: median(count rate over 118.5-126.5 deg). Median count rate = 15.0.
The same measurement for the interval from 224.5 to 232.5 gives 14.7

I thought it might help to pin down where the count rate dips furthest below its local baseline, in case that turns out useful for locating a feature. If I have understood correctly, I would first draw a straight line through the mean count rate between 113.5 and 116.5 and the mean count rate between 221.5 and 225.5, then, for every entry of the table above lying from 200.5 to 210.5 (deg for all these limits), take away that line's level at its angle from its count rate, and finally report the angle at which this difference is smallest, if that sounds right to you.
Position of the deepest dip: 209.0 deg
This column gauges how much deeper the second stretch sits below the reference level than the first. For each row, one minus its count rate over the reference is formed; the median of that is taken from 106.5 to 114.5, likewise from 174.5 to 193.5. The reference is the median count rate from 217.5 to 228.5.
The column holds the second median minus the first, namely -0.27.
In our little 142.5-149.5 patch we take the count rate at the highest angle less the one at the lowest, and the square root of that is 0.69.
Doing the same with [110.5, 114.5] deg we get 1.18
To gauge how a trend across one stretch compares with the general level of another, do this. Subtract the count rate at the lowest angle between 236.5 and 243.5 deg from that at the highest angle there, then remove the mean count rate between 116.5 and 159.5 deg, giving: -15.0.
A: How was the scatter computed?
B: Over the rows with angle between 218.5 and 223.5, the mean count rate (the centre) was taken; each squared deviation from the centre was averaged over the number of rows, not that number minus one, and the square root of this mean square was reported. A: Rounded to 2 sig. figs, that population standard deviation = 0.14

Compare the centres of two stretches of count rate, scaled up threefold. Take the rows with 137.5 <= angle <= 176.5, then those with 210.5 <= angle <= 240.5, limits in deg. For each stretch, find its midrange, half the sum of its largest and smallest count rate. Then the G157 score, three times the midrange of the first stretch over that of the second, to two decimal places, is 3.12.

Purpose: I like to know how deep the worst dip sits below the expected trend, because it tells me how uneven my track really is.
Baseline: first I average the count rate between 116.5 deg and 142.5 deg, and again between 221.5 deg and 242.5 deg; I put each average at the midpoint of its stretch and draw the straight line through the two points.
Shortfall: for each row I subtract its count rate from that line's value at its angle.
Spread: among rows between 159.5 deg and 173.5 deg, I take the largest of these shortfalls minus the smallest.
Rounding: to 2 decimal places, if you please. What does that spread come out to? 0.36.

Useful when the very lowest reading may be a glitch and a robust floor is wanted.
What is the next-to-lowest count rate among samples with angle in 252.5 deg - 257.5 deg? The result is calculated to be 14.66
